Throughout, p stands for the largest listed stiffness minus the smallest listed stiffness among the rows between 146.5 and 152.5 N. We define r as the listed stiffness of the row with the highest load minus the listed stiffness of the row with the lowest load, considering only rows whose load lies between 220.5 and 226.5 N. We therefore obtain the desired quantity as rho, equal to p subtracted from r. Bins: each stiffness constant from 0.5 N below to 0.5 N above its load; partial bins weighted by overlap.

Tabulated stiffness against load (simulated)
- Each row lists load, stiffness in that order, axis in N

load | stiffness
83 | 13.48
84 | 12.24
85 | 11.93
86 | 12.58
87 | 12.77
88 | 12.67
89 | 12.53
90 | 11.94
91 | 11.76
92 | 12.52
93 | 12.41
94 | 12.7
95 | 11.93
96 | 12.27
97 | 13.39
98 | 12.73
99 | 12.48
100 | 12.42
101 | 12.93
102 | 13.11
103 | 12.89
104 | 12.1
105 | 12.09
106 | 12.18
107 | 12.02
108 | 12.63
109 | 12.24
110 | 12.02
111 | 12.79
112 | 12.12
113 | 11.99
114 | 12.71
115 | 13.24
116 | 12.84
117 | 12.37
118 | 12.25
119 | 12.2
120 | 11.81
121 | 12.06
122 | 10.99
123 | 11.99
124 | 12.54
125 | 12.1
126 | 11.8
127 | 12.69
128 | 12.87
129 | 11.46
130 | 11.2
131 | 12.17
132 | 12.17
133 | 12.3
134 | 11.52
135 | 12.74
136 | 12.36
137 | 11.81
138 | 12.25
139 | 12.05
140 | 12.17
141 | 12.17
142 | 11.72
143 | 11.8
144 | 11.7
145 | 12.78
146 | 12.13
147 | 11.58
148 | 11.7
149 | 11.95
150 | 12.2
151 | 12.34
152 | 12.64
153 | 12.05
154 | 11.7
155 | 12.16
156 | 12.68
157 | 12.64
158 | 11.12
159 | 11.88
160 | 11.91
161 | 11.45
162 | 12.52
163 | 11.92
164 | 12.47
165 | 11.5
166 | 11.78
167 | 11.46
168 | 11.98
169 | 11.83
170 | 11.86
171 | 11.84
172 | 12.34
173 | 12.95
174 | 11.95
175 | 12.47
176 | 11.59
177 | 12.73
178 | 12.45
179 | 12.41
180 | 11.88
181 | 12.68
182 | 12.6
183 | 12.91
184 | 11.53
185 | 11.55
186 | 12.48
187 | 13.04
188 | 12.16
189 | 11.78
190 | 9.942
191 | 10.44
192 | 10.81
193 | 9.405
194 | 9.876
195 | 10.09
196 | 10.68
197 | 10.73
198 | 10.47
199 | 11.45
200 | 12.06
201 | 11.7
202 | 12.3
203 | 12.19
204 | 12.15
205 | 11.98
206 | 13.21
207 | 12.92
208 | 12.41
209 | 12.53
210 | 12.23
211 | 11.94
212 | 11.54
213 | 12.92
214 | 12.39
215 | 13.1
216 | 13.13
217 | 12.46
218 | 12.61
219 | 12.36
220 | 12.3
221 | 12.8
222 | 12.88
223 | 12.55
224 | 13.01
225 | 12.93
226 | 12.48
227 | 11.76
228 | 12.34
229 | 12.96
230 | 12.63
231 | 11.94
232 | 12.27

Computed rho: -1.4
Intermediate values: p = 1.06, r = -0.3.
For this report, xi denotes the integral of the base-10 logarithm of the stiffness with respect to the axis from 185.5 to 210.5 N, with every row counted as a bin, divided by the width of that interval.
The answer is 1.06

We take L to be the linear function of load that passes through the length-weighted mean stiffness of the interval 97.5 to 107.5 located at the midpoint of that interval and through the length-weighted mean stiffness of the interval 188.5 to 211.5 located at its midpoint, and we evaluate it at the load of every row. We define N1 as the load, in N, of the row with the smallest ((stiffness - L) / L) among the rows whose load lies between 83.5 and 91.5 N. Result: 91 N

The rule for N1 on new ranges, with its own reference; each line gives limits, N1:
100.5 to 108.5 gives 107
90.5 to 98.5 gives 91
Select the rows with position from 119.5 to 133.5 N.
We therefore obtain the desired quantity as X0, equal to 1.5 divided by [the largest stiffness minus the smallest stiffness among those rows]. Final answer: 0.8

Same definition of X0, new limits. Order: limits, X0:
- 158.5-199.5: 0.4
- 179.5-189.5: 1.0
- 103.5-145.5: 0.7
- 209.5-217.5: 0.9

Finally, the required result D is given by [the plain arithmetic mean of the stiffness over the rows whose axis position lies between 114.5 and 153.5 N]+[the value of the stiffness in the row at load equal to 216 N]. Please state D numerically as 25.3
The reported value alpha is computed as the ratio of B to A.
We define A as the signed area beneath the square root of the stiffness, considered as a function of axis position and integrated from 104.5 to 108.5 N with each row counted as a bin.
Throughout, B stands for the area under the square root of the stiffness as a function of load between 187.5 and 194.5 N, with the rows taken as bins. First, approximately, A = 14.0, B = 23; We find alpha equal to 1.6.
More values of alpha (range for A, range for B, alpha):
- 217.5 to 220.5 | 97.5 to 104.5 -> 2.4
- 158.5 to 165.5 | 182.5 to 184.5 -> 0.3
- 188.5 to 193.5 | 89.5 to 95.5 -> 1.3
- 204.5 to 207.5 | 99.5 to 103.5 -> 1.3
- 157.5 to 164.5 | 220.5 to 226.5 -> 0.9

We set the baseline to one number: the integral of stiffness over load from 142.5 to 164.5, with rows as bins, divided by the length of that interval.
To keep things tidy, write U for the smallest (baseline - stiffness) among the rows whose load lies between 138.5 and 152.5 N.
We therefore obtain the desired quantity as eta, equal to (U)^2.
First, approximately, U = -0.72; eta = 0.52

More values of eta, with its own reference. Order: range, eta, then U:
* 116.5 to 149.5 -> 0.66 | -0.81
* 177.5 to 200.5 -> 0.96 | -0.98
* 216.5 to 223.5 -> 0.67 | -0.82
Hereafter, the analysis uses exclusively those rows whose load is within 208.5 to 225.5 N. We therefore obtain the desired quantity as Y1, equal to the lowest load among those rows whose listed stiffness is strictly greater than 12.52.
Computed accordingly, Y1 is 209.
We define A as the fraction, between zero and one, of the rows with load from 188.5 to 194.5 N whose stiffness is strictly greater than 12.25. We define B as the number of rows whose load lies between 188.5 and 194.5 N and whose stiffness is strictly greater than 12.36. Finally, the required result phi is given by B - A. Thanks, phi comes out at 0.0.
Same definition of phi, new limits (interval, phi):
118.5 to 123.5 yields 0.0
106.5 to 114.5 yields 2.6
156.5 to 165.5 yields 2.7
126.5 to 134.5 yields 1.6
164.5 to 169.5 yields 0.0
